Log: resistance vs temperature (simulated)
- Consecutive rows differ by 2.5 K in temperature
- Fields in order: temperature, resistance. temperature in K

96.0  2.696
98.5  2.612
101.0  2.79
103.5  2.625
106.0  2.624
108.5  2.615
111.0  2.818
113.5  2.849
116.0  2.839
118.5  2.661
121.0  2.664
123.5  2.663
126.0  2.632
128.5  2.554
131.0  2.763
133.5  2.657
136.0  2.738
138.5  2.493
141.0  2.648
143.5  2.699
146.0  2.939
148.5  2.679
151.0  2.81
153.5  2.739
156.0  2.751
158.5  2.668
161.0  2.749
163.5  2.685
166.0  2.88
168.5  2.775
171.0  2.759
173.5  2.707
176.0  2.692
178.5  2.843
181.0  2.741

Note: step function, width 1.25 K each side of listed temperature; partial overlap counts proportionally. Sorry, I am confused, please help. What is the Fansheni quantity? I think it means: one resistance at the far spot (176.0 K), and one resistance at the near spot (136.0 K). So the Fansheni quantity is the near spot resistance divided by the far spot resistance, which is 1.02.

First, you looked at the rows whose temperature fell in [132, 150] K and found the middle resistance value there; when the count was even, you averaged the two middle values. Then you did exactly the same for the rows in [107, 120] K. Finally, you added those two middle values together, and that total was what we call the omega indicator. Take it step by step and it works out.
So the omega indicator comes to 5.50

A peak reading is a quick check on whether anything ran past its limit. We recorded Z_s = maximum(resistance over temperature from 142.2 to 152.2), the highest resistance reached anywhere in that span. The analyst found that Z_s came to 2.939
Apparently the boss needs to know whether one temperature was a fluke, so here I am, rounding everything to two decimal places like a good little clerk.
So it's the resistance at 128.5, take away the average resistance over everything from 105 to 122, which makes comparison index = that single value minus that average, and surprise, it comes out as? -0.17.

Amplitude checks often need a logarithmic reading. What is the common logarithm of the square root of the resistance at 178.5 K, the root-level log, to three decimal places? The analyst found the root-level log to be 0.227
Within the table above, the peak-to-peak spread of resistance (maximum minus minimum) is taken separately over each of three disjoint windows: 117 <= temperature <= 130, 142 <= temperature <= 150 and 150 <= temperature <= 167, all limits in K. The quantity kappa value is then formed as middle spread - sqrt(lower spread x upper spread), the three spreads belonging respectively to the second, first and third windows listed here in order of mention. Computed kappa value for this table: 0.11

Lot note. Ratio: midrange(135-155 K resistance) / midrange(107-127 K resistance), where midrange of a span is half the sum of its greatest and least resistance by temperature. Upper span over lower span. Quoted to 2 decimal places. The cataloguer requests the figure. 0.99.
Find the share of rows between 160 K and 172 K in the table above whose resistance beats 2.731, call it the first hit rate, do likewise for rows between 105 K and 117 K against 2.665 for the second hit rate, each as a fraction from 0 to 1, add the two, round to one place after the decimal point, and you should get 1.4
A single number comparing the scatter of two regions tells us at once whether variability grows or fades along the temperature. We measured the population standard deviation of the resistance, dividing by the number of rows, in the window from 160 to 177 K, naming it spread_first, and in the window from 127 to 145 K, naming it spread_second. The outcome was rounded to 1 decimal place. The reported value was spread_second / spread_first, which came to 1.4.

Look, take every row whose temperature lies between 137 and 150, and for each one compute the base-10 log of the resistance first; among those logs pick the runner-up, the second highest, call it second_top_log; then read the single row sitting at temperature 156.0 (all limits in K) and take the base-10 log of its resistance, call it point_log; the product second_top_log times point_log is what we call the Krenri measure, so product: 0.190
